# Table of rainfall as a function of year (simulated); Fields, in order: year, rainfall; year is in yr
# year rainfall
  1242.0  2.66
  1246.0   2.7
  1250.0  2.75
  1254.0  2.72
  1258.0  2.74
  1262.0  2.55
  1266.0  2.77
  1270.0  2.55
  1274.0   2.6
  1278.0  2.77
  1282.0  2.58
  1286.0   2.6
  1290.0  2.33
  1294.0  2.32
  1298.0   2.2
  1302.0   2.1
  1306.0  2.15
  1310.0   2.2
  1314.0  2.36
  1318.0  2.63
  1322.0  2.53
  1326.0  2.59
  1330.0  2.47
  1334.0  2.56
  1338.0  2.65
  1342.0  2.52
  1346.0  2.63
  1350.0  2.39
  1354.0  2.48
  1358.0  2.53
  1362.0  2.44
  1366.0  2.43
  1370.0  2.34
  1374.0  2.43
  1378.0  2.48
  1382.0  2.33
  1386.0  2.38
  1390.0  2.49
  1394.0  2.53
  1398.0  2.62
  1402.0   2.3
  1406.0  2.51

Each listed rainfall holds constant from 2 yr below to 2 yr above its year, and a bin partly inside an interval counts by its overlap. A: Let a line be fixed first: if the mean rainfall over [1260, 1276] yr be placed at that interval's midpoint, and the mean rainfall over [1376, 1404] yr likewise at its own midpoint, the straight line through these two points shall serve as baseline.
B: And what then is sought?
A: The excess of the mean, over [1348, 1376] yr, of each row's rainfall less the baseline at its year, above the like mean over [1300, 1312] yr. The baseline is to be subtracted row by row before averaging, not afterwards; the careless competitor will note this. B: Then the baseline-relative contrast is 0.36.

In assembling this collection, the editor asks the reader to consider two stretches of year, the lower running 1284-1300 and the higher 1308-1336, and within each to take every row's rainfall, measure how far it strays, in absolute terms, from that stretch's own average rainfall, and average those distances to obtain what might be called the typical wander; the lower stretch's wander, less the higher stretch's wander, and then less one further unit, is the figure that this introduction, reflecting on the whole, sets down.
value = -1.00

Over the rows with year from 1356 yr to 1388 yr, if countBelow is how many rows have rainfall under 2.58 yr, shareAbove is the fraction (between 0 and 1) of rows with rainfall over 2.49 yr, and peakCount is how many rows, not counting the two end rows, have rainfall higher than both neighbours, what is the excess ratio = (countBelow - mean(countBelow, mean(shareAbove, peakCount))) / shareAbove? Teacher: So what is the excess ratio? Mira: 30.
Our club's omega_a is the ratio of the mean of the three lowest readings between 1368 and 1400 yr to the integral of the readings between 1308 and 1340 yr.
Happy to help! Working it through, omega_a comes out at 0.0294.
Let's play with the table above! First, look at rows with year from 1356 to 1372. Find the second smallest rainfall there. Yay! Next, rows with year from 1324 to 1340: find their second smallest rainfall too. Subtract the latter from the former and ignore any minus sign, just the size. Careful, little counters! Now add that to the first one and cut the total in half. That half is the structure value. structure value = 1.28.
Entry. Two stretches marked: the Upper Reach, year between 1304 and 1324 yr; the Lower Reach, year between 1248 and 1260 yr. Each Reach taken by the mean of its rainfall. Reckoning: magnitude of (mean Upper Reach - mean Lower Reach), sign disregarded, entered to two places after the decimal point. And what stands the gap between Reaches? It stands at 0.36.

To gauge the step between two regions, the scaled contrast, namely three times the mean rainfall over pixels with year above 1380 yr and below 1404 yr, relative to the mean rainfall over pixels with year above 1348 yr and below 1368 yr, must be 2.98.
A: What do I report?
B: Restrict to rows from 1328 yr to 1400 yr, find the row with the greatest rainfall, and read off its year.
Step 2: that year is 1338.0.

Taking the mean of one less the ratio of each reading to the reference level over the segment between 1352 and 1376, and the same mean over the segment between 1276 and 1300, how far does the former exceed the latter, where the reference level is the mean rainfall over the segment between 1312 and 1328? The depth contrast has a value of 0.01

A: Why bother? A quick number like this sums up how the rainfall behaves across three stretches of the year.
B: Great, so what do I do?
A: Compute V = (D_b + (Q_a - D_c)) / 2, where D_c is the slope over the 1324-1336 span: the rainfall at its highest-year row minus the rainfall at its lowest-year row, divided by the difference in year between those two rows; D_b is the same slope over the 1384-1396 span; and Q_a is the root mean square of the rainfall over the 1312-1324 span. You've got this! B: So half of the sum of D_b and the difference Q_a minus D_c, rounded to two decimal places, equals 1.27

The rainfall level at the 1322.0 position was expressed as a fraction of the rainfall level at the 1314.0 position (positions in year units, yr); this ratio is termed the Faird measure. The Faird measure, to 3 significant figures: 1.07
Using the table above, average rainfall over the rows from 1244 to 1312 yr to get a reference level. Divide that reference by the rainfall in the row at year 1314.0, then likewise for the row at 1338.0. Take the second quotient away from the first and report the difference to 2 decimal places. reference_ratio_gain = 0.12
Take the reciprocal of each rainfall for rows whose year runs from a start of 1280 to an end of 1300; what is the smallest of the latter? 0.385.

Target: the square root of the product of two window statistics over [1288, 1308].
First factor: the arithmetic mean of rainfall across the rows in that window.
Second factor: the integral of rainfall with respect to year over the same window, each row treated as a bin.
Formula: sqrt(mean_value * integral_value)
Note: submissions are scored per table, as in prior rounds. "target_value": 9.9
